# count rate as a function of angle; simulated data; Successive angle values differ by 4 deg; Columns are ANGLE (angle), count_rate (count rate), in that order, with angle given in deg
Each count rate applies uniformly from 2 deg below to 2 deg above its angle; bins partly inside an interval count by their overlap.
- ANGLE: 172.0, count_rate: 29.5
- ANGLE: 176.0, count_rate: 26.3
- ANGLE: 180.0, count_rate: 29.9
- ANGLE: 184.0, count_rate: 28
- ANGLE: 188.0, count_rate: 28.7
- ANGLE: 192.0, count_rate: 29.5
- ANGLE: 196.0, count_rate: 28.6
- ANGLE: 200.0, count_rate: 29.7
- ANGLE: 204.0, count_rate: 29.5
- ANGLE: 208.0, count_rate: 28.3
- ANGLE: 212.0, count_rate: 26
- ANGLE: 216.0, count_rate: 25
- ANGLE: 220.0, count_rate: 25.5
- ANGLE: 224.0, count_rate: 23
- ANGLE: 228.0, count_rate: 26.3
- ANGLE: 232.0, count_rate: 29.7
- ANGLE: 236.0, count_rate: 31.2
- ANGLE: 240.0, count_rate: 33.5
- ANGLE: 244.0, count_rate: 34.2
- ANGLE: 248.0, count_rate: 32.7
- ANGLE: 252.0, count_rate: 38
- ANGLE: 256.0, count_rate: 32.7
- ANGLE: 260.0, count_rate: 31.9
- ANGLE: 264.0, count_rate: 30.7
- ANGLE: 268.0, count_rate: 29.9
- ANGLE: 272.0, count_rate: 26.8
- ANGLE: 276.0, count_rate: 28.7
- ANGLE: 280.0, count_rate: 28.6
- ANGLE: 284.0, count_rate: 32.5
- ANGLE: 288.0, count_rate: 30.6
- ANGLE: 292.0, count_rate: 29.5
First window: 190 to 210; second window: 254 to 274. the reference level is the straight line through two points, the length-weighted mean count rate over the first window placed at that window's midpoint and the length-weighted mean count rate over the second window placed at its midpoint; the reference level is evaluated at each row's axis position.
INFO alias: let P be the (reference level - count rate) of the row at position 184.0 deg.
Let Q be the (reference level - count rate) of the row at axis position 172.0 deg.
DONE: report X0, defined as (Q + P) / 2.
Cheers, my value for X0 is -0.1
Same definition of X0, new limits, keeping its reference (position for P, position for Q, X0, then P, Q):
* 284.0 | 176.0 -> 0.3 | -2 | 2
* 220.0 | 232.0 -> 2.0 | 4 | 0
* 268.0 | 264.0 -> 0.1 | 1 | 0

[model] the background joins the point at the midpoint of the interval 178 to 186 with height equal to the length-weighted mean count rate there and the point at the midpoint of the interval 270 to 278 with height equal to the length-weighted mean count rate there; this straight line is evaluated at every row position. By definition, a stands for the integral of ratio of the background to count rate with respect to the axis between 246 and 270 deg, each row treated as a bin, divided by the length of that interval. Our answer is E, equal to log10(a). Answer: -0.06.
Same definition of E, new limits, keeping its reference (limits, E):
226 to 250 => -0.04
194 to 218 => 0.01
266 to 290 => -0.03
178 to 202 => 0.00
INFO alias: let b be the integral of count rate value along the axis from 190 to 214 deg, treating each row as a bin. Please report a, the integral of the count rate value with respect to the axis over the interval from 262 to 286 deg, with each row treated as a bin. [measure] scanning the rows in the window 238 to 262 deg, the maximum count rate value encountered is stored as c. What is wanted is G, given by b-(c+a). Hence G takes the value -60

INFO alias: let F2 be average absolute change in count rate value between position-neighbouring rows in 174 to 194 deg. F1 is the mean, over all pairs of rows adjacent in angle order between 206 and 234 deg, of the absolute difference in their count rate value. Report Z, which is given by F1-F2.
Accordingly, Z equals 0.42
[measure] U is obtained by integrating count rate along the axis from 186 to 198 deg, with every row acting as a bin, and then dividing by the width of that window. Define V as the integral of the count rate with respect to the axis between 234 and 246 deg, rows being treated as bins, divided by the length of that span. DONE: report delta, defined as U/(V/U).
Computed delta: 25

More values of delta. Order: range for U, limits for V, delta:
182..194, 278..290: 27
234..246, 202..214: 39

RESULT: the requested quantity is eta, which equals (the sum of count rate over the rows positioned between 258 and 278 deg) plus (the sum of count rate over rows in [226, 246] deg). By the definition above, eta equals 303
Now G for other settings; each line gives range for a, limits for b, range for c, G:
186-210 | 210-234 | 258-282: -107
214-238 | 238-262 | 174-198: 139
